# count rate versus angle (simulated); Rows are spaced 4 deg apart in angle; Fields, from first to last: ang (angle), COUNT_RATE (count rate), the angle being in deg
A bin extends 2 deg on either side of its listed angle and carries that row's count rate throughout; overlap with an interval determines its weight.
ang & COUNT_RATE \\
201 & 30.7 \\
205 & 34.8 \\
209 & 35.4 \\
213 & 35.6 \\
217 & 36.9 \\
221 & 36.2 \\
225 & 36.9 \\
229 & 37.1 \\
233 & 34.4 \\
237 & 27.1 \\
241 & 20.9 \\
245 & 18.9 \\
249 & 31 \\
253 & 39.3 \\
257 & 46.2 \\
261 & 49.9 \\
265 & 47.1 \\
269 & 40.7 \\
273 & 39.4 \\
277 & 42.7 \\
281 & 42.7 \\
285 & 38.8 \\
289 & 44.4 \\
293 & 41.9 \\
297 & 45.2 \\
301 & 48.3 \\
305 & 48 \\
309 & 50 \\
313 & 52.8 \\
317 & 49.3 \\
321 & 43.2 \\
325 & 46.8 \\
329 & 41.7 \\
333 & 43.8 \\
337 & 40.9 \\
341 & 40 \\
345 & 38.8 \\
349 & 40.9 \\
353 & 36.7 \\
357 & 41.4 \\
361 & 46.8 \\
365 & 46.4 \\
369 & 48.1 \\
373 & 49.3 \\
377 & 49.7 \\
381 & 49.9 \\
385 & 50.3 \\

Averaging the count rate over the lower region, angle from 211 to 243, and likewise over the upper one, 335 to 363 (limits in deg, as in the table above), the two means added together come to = 74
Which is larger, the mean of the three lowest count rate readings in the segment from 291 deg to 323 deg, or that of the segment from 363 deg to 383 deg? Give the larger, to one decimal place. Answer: 47.9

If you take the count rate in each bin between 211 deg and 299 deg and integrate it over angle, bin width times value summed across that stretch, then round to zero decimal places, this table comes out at 3333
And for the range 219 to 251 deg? 970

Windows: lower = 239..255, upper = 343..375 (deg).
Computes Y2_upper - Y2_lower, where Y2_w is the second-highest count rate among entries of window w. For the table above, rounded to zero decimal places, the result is 17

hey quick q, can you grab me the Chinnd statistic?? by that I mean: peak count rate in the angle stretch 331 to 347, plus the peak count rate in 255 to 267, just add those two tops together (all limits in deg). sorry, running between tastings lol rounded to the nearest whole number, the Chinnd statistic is 94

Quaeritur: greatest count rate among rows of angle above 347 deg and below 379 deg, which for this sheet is 49.7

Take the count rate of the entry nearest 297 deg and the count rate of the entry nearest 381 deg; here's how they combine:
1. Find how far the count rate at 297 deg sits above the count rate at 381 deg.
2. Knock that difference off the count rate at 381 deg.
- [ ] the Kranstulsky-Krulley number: 55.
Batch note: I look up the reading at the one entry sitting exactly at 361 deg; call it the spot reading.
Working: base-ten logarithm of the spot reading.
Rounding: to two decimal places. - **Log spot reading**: 1.67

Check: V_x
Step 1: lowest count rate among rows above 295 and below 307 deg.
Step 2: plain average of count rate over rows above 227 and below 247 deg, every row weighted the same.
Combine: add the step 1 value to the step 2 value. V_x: 73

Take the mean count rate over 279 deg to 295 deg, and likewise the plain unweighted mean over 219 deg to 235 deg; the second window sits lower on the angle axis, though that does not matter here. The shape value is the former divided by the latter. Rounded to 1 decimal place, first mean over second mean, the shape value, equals 1.2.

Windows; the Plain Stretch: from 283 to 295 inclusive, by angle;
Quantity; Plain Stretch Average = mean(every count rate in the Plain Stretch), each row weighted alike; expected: 42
